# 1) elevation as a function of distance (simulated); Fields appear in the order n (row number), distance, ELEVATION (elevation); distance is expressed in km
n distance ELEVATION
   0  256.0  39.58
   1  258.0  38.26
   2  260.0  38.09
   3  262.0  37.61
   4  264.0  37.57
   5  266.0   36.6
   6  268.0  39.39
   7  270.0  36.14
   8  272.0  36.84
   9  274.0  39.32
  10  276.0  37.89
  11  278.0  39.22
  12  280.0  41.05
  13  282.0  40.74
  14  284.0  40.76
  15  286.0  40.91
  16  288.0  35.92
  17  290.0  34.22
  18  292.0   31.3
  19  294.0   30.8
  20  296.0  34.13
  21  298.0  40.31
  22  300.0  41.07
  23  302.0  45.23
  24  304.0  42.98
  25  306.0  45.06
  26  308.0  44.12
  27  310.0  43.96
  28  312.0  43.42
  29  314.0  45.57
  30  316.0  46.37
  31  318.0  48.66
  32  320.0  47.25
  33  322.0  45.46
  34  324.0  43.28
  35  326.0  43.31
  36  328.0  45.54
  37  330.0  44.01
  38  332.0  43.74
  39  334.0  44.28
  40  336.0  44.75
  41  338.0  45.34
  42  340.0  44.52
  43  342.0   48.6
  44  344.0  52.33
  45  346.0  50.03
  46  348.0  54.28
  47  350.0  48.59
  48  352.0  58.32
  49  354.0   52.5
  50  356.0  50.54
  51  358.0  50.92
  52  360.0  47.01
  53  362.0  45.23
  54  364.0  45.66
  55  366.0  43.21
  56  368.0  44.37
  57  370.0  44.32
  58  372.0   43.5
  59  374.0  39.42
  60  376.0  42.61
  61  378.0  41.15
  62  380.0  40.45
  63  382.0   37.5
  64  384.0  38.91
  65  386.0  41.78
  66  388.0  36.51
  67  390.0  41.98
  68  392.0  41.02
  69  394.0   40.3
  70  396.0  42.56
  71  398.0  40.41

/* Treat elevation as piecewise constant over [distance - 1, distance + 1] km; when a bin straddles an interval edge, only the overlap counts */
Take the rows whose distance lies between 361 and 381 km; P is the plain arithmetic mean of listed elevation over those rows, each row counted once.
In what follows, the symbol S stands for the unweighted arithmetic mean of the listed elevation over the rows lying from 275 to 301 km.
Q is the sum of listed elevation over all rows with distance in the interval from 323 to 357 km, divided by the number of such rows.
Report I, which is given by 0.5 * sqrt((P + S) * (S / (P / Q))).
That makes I 29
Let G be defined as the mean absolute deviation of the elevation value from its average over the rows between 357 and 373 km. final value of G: 1.8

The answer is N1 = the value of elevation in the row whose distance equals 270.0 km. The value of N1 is 36.14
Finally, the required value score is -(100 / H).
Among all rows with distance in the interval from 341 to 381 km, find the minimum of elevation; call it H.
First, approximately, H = 39.42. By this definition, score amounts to -2.54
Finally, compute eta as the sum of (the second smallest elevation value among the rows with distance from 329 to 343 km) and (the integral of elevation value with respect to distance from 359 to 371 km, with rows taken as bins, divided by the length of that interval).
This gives 89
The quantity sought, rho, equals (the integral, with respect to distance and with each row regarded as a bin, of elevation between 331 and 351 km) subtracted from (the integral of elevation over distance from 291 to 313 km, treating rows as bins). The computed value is -68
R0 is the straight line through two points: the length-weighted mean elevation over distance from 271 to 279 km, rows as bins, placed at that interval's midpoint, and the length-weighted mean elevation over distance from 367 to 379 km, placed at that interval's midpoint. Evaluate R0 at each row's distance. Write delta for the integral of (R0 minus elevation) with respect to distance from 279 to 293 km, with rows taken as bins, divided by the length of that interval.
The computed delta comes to 1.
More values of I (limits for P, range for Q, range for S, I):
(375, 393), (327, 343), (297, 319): 32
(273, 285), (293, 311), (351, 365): 34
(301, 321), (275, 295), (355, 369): 30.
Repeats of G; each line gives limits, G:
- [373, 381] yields 1.0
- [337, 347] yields 2.6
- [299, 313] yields 1.0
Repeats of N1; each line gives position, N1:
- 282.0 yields 40.74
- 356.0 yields 50.54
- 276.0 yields 37.89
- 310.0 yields 43.96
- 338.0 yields 45.34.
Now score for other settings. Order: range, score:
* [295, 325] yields -2.93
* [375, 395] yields -2.74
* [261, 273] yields -2.77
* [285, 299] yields -3.25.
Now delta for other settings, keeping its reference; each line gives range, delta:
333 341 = -4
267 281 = 0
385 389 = 4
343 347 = -10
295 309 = -2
